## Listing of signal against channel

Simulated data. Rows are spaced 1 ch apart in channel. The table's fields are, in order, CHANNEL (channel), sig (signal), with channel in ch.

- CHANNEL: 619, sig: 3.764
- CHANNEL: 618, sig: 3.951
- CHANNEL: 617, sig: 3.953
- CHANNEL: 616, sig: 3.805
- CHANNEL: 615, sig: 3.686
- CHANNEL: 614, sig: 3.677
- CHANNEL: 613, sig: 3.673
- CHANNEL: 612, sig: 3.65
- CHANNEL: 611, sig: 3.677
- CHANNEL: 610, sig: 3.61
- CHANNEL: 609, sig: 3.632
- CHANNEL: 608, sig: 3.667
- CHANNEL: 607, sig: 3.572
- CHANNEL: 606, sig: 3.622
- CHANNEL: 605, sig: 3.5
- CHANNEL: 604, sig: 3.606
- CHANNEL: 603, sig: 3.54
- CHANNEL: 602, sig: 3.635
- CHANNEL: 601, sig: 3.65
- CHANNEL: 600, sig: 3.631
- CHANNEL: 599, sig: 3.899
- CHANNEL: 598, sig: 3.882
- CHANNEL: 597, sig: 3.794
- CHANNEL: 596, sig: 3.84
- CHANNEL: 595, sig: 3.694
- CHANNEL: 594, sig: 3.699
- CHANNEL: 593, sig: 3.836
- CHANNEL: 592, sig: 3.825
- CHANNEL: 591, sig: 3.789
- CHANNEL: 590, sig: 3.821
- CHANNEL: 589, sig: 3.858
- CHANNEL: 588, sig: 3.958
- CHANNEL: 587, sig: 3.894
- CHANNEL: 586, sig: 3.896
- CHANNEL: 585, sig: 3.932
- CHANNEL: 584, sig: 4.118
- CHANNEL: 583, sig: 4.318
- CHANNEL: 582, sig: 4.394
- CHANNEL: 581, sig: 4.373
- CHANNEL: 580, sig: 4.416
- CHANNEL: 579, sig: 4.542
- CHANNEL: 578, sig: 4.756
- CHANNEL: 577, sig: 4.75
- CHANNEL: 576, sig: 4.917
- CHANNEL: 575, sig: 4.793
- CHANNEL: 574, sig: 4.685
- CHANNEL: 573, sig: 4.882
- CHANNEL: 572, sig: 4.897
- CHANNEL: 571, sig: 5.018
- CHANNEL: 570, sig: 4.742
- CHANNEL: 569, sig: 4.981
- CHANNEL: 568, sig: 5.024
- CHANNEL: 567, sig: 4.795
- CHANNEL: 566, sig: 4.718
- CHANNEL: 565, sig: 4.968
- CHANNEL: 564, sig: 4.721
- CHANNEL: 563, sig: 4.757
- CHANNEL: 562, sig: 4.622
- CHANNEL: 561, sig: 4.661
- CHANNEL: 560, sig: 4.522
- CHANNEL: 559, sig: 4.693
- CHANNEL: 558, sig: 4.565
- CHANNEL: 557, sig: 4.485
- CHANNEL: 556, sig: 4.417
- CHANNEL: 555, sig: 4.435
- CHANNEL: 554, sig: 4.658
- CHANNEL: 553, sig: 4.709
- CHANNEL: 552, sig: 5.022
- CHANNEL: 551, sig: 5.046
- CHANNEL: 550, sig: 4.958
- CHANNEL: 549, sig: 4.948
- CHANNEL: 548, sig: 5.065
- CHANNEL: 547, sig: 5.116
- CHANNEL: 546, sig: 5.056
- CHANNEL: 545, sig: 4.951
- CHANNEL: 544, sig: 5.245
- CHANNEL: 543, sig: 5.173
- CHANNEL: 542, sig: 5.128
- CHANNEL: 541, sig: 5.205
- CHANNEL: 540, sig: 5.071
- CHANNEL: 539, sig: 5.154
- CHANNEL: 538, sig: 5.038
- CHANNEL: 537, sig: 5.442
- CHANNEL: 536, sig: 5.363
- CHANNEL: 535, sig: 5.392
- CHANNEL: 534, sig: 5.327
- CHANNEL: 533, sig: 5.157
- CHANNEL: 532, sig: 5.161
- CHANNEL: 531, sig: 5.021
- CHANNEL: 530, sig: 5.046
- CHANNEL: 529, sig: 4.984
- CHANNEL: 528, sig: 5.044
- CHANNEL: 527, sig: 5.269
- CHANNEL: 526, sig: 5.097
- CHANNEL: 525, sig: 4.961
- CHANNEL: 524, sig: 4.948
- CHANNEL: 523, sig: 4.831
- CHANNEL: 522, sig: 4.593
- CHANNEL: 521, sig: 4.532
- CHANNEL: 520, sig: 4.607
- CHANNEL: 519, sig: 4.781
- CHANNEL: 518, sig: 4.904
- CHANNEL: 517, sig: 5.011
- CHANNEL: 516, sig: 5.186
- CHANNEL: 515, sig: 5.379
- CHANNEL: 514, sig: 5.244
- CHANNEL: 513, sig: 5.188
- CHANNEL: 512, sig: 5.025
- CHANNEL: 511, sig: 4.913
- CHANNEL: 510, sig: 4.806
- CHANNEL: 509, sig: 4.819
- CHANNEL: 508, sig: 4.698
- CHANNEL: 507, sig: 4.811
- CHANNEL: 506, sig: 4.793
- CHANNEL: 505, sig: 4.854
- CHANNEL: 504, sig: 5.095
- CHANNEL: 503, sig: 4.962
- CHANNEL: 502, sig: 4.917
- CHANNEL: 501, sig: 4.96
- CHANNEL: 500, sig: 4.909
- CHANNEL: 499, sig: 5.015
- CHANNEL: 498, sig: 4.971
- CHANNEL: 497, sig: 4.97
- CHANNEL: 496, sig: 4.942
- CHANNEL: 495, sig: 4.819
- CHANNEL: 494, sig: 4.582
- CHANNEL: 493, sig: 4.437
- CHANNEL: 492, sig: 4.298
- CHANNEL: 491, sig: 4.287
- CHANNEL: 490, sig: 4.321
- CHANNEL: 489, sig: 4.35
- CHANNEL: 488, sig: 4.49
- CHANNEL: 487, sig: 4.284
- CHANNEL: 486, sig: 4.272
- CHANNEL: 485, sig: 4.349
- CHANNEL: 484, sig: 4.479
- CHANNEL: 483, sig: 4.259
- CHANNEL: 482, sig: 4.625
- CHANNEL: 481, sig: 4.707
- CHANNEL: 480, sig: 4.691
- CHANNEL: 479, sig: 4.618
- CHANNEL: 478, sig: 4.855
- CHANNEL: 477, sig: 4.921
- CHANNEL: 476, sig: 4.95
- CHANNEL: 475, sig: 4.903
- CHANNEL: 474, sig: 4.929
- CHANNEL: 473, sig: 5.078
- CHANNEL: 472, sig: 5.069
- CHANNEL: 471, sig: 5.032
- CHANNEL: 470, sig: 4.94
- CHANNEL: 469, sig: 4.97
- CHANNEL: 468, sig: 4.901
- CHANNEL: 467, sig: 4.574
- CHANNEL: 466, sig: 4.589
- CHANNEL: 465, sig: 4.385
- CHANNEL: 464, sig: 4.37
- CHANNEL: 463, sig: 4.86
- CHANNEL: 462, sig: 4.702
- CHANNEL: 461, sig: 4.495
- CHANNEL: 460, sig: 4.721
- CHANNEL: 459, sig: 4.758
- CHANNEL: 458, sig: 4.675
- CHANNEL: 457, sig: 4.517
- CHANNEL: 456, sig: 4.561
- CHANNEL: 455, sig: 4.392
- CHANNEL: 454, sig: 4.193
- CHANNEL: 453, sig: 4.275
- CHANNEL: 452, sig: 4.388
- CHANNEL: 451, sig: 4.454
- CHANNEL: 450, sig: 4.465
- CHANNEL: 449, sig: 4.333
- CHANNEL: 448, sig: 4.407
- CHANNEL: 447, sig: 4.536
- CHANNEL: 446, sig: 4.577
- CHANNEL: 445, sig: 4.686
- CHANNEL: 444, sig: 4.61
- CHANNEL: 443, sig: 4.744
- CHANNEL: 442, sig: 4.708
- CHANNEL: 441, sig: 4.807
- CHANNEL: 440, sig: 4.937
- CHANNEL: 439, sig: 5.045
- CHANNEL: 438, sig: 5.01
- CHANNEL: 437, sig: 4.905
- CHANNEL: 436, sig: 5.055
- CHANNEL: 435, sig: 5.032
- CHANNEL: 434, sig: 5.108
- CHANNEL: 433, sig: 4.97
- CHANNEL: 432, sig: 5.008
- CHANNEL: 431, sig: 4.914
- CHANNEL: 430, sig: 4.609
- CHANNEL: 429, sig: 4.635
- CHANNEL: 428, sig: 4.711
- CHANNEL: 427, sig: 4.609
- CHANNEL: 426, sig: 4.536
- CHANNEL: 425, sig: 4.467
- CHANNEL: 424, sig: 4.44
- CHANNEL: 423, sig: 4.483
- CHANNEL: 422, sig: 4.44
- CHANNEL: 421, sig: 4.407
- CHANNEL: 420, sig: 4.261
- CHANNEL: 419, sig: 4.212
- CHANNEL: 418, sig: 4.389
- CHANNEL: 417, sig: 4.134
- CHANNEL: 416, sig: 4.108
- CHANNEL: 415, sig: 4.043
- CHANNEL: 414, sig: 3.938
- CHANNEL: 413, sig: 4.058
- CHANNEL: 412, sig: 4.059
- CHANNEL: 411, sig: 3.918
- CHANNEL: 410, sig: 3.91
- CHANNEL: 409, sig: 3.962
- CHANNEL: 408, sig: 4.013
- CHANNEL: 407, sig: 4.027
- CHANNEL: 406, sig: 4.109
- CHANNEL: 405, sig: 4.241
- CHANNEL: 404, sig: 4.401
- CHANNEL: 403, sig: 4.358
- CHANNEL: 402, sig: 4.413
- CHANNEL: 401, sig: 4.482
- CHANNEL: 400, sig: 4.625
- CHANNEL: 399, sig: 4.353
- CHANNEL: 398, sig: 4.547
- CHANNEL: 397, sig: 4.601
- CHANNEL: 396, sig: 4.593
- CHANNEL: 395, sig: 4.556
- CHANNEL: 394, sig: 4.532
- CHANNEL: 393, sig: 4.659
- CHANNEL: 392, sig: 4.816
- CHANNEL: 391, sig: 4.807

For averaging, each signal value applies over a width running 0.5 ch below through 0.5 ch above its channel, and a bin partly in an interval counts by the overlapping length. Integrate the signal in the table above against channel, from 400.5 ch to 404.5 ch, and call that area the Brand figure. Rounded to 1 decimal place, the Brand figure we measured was 17.7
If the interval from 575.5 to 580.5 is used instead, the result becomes 23.4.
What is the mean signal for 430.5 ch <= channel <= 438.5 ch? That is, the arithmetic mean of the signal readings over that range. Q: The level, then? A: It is 5.00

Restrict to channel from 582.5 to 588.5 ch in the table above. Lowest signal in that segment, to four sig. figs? 3.894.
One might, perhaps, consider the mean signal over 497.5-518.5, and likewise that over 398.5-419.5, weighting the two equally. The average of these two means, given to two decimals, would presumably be 4.58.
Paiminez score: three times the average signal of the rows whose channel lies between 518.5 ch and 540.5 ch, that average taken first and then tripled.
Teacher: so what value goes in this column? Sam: 15.1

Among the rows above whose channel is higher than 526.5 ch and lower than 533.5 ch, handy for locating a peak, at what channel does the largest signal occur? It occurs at 527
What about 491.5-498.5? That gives 498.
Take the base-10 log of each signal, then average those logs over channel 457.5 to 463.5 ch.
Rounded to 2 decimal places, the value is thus 0.67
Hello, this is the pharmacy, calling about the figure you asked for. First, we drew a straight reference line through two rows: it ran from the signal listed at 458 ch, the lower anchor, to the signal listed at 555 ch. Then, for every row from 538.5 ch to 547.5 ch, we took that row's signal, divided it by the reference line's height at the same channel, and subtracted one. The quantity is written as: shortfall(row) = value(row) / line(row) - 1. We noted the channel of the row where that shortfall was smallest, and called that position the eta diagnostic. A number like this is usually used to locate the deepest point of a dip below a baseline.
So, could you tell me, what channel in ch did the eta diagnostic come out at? 545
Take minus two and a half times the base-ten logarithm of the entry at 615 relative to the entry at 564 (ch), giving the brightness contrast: 0.27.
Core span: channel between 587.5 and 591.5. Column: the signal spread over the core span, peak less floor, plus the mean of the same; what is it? 4.0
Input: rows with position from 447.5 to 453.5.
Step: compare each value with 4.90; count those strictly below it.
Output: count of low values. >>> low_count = 6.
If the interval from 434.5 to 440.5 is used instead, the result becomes 0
